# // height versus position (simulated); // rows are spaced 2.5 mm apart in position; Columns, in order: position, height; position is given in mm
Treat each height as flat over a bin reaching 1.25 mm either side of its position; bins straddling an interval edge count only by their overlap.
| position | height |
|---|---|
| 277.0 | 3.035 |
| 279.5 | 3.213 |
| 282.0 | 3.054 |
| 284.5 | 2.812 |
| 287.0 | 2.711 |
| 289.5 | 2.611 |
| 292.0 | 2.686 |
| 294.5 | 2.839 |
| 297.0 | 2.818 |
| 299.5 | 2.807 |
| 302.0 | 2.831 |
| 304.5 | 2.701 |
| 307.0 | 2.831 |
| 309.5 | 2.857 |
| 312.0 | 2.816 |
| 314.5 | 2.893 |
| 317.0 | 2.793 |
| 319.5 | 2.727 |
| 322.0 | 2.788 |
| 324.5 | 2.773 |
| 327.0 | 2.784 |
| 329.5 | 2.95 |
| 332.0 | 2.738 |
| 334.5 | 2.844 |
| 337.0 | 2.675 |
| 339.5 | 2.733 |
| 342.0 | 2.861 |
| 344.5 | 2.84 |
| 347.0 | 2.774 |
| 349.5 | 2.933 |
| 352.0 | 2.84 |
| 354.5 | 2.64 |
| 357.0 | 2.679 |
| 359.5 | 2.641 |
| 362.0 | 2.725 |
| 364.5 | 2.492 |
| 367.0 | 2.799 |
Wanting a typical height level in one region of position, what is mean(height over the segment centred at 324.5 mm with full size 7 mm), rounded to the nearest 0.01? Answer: 2.78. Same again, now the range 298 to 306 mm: 2.78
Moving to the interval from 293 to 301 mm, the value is 2.82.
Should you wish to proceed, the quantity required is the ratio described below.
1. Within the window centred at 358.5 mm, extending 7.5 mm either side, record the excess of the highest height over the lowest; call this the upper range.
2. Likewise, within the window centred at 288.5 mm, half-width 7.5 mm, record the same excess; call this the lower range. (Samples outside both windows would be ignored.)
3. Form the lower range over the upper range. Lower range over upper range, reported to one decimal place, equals 1.3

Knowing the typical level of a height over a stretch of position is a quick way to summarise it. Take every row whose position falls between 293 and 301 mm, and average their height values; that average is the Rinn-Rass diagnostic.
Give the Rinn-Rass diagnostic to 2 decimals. 2.82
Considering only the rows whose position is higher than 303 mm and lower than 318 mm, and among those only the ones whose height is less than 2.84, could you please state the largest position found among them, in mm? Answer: 317.0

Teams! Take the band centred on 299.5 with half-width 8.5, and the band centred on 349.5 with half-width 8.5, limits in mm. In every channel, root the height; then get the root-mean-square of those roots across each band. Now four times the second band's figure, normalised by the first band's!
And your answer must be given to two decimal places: 4.01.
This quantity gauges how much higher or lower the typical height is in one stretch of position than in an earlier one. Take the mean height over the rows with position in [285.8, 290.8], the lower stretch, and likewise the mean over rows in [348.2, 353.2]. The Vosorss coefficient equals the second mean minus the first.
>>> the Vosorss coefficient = 0.225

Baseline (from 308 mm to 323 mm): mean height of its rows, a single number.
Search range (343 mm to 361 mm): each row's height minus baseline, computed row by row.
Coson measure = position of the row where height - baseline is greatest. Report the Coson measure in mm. 349.5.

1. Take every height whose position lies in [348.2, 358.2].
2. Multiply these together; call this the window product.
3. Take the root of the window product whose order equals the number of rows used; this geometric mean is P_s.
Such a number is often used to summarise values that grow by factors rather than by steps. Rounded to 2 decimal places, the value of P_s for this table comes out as 2.77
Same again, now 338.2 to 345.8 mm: 2.81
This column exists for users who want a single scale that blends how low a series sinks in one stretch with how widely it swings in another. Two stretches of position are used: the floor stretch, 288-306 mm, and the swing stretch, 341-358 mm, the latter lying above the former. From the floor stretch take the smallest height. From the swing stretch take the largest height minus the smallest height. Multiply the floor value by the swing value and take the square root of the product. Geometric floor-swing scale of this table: 0.875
